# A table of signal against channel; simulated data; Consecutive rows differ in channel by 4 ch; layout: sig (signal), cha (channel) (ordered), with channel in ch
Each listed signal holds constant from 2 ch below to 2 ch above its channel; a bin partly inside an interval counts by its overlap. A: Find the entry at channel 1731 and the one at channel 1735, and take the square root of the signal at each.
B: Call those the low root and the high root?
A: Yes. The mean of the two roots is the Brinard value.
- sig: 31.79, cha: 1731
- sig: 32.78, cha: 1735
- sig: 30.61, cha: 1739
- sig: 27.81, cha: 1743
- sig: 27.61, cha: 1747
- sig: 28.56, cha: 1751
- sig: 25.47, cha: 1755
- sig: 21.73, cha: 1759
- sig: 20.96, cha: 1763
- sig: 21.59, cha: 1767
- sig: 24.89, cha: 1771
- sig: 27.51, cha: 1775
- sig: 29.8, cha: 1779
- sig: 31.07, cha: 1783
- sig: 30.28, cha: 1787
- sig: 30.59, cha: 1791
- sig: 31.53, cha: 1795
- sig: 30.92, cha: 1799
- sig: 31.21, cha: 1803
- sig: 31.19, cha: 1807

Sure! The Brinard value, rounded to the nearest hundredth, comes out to 5.68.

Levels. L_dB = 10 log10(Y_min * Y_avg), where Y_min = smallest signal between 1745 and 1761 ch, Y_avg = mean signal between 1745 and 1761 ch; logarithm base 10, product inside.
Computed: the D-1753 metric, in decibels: 27.5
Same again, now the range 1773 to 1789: 29.1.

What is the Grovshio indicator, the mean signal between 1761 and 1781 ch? 25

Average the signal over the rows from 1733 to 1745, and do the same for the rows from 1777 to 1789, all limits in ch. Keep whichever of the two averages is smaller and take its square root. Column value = 5.5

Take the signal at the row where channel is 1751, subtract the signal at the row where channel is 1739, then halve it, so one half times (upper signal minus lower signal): -1.0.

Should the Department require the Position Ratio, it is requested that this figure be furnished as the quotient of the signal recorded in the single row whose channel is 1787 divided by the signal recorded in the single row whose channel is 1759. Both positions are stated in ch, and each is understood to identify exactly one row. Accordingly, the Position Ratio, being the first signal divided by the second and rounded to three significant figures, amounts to 1.39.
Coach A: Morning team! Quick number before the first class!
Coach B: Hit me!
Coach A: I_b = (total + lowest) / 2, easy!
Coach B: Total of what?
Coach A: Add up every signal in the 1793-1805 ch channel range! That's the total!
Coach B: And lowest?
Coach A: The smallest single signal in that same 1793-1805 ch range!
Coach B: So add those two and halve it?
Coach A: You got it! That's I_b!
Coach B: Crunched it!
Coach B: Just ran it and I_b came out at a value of 62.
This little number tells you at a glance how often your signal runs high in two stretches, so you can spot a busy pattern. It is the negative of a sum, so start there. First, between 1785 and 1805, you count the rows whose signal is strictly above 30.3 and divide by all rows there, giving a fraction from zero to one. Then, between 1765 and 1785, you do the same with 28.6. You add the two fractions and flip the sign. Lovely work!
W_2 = -1.2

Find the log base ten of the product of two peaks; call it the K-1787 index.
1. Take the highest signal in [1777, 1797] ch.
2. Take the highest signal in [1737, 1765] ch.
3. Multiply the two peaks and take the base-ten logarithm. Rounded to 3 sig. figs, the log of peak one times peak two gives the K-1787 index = 2.98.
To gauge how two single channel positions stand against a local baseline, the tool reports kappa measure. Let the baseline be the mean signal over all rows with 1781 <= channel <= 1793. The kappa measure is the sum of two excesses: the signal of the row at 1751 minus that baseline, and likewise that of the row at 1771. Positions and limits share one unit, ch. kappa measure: -8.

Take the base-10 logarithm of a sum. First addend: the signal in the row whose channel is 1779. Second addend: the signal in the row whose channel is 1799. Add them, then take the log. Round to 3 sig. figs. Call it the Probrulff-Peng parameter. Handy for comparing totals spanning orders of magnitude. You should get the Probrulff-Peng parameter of 1.78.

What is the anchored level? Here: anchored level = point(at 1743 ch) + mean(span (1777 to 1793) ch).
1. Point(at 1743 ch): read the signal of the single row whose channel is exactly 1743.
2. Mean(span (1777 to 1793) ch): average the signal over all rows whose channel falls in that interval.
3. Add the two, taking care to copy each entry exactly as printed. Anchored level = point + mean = 58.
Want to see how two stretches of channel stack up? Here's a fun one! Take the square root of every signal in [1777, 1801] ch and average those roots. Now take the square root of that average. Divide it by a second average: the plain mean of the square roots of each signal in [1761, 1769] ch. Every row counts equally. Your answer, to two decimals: 0.51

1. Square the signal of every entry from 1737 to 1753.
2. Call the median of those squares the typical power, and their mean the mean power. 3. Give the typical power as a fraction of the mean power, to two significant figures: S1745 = 0.97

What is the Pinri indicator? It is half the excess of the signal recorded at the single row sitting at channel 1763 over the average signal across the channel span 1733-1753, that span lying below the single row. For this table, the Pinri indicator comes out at -4.3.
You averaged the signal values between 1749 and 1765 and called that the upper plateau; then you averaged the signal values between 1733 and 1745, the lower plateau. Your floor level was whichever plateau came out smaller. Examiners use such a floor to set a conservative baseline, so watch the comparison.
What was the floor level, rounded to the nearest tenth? 24.2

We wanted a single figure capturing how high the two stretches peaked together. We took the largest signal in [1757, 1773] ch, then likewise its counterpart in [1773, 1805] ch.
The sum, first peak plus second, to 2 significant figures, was 56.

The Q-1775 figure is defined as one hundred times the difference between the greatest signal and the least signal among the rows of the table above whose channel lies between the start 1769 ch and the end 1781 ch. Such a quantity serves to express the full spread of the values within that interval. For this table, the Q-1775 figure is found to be 491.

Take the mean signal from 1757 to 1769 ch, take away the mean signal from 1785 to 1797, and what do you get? -9.4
